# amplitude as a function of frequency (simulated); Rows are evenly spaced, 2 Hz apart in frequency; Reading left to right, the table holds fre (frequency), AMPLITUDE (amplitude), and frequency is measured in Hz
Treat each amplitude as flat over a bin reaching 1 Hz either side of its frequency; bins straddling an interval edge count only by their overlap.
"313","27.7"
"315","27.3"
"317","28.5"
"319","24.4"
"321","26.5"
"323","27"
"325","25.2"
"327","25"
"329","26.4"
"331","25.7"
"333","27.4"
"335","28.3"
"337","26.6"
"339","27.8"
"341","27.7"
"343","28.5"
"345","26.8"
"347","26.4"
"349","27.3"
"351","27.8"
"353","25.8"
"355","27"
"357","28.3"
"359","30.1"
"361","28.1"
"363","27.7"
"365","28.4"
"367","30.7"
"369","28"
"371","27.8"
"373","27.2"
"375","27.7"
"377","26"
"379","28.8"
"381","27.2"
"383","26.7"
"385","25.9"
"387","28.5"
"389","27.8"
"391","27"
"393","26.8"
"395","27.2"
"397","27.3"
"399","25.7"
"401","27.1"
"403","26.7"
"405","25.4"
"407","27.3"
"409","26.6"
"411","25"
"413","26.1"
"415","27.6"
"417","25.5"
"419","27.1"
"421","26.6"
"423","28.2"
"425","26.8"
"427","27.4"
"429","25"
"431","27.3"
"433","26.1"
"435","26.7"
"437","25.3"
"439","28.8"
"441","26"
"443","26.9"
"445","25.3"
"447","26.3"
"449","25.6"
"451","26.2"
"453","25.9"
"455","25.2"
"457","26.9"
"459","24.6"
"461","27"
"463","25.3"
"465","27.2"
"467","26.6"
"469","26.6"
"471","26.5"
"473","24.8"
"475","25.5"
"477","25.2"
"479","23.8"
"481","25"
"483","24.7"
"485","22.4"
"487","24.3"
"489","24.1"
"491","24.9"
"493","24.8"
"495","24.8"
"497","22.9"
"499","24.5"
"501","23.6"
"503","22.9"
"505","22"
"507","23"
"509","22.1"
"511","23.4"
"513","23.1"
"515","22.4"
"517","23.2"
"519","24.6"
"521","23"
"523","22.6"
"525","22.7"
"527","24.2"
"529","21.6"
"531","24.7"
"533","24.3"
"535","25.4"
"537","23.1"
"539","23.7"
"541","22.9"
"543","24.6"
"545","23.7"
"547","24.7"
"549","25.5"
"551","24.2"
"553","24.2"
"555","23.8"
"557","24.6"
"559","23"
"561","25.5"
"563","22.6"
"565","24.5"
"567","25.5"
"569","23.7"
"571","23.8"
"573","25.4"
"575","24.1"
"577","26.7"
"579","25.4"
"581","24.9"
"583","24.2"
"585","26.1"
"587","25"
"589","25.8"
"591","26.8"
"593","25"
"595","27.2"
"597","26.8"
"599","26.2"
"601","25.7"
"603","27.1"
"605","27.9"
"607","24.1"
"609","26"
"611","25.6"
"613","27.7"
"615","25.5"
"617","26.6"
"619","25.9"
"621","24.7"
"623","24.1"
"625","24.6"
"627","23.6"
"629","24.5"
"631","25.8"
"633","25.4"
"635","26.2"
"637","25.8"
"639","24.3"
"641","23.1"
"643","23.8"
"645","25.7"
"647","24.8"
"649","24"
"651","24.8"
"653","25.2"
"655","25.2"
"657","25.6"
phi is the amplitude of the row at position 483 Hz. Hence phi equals 24.7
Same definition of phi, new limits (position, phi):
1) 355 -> 27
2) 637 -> 25.8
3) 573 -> 25.4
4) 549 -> 25.5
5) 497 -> 22.9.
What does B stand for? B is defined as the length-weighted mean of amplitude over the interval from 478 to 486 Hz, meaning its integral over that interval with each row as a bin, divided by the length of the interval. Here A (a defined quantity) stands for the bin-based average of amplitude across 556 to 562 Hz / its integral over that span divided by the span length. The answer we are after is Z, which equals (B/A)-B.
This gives -23.0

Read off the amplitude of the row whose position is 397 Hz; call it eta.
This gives 27.3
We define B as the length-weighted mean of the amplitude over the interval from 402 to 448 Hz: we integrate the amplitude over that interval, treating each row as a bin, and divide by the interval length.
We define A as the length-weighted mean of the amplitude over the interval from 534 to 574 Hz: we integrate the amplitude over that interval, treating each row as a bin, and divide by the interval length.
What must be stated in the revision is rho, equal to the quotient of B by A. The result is 1.10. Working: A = 24.2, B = 26.5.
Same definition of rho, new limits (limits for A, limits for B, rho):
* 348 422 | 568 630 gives 0.94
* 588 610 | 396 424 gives 1.01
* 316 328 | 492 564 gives 0.91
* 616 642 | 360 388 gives 1.11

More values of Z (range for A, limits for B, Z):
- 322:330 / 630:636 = -24.8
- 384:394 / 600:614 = -25.3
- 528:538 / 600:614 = -25.2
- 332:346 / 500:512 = -22.0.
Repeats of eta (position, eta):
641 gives 23.1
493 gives 24.8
